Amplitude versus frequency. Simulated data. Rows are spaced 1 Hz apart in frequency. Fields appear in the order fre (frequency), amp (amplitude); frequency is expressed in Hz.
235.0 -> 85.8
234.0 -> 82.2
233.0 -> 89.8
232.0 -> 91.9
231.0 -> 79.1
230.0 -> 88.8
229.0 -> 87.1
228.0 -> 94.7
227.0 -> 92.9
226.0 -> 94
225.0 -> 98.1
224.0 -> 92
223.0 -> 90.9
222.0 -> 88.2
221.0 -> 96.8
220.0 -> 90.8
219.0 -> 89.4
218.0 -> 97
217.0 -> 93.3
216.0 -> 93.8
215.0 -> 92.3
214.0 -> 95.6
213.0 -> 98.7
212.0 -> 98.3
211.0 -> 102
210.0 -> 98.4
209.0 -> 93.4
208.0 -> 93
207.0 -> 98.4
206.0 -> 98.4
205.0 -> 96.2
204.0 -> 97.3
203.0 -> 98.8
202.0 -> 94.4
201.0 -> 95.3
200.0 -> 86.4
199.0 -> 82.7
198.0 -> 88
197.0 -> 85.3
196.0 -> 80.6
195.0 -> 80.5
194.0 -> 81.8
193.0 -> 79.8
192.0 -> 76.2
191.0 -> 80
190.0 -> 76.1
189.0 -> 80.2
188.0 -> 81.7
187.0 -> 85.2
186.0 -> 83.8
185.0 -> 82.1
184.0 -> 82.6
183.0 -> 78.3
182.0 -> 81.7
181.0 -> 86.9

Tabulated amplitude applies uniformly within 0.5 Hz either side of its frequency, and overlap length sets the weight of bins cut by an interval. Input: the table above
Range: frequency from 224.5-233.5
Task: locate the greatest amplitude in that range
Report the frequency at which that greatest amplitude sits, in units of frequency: 225.0 Hz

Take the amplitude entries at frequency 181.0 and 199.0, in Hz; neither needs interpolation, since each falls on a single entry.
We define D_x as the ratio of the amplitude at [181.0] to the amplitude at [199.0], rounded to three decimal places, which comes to 1.051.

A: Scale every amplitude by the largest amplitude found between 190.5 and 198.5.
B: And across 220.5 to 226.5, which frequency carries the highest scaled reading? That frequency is 225.0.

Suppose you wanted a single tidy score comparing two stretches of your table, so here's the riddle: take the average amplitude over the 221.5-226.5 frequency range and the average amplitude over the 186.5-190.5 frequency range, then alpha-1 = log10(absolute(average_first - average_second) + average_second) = 1.97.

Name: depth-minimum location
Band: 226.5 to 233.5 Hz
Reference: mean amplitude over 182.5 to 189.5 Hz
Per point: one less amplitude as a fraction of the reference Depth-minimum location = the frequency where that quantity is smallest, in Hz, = 228.0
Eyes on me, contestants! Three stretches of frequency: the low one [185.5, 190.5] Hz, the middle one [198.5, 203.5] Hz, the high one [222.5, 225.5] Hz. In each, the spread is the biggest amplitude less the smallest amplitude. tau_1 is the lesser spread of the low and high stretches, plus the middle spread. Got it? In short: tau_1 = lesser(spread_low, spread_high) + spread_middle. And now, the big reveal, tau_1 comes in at 23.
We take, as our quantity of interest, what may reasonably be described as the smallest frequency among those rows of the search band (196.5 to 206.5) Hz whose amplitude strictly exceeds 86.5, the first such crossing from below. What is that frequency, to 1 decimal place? 198.0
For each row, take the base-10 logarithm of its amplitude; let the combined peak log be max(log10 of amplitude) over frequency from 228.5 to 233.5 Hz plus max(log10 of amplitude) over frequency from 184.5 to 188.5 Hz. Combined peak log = 3.89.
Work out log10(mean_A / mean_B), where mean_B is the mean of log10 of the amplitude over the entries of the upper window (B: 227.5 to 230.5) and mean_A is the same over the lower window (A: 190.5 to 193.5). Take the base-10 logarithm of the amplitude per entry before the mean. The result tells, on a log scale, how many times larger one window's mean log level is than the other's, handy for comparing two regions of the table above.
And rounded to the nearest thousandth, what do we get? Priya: -0.013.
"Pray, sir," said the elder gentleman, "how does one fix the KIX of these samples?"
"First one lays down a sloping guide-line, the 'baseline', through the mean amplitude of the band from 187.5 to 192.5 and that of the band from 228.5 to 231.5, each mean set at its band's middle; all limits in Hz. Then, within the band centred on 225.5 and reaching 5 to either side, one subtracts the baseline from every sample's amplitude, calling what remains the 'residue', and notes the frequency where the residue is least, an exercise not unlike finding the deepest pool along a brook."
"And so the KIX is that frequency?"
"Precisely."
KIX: 229.0 Hz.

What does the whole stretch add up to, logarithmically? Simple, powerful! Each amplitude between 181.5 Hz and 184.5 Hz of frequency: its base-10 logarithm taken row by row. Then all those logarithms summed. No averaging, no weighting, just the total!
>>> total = 5.72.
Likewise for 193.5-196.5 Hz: 5.72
